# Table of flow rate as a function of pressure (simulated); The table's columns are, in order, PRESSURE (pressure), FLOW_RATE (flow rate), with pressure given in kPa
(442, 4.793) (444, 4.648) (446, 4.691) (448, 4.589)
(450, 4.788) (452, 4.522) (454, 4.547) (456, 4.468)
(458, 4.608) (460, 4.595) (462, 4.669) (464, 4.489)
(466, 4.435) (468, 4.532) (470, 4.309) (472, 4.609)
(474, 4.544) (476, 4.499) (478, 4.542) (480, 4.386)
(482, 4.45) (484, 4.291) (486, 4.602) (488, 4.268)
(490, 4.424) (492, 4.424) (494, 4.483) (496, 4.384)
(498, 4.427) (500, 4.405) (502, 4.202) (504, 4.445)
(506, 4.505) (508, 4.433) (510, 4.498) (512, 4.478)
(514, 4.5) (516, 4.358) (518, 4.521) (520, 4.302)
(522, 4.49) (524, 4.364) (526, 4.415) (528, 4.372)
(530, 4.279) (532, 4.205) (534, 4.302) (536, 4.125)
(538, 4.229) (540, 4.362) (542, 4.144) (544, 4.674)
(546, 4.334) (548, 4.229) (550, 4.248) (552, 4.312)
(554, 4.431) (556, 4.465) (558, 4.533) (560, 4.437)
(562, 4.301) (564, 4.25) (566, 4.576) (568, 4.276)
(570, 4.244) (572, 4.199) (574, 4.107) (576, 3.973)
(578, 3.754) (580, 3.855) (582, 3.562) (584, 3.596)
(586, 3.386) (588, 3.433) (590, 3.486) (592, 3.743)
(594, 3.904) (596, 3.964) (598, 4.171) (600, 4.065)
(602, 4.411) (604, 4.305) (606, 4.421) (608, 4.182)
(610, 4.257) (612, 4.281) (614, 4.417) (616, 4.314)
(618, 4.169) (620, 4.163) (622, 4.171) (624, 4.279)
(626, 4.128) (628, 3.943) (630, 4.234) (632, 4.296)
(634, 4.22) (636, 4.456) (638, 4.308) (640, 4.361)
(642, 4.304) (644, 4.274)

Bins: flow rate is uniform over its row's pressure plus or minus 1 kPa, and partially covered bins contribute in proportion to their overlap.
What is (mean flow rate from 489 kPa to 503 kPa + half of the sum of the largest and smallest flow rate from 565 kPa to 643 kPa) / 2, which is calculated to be 4.19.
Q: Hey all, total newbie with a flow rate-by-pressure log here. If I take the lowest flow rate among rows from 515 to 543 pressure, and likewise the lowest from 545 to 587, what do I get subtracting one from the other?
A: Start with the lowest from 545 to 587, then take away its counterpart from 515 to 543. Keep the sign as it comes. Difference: -0.74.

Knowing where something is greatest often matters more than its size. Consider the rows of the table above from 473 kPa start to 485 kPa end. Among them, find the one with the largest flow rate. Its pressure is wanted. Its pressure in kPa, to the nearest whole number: 474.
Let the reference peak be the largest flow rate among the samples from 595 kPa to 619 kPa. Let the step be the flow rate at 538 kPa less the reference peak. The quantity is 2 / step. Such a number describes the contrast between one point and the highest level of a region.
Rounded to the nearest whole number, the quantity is -10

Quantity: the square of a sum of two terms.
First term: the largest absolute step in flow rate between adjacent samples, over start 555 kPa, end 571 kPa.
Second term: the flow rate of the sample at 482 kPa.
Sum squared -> 22.8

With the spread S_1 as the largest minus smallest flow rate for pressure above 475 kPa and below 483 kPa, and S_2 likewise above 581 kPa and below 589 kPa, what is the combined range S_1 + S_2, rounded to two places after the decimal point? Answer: 0.37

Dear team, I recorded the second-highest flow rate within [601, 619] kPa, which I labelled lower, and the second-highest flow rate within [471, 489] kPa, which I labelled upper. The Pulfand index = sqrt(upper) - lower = -2.27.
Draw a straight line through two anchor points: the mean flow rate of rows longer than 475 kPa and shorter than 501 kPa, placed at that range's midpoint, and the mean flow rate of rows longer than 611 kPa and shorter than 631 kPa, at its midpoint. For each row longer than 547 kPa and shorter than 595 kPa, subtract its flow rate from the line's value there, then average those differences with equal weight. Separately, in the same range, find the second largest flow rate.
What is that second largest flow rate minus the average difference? 4.29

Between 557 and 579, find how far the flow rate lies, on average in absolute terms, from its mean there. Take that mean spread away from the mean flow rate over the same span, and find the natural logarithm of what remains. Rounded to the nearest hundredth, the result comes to 1.40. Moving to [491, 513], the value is 1.48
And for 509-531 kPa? 1.47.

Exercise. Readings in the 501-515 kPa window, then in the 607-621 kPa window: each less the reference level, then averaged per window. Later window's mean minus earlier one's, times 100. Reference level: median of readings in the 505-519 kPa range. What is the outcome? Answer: -18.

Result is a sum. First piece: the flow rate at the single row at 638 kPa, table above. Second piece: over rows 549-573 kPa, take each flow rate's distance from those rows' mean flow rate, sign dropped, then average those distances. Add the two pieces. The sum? 4.42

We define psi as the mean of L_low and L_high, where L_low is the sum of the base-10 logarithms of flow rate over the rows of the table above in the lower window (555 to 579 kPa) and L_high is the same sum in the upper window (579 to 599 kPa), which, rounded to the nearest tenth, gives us 6.6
